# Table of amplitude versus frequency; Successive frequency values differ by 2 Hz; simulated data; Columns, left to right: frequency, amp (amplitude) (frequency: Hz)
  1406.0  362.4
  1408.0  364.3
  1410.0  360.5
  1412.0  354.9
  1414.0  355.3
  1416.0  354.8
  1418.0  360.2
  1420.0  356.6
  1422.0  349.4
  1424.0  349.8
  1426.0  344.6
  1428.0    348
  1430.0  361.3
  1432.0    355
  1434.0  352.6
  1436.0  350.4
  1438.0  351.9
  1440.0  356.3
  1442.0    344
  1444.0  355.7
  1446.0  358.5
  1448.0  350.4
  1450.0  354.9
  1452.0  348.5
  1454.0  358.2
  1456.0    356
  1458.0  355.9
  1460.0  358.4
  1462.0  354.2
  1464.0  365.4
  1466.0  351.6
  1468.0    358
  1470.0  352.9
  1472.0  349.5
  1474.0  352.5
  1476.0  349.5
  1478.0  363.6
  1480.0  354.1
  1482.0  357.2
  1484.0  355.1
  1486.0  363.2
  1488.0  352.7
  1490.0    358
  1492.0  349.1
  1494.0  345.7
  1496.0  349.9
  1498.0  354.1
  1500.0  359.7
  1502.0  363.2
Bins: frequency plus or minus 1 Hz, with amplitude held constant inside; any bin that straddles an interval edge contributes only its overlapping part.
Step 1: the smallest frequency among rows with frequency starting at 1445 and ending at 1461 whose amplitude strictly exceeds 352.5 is 1446.0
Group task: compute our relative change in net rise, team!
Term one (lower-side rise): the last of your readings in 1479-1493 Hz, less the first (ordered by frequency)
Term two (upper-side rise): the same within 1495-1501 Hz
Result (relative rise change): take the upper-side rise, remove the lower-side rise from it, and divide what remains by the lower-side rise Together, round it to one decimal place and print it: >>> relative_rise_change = -3.0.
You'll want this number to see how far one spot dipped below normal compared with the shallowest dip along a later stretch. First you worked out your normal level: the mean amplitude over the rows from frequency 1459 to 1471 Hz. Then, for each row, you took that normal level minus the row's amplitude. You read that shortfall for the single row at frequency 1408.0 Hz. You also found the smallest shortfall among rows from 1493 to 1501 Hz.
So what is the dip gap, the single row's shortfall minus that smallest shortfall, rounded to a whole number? -5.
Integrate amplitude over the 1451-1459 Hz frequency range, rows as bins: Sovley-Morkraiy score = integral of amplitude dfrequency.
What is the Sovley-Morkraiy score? 2837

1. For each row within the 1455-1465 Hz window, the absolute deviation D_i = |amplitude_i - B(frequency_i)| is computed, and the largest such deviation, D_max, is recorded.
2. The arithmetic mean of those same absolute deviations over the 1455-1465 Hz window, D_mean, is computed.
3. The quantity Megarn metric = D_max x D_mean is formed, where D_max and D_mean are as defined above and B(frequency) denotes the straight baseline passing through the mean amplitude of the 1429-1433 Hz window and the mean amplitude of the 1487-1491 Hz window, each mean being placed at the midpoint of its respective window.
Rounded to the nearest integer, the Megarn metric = 26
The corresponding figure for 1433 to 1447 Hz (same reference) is 72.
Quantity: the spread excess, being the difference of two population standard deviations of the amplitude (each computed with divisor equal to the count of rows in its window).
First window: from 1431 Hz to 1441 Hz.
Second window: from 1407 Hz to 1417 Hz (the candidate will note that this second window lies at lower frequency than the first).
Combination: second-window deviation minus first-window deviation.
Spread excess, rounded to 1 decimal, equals 1.7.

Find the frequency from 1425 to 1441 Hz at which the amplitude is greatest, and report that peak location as 1430.0 Hz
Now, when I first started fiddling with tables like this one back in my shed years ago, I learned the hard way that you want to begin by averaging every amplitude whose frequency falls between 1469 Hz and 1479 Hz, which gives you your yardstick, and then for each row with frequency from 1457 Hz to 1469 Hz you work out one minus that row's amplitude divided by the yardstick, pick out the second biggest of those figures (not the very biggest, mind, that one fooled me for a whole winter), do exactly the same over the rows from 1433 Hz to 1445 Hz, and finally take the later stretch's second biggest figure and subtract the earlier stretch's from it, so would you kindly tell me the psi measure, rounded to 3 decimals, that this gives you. -0.011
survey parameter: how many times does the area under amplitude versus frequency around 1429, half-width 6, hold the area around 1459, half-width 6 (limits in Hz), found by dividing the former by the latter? 0.98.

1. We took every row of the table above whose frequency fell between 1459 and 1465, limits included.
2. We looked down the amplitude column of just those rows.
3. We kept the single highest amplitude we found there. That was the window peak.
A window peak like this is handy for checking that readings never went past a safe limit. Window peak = 365.4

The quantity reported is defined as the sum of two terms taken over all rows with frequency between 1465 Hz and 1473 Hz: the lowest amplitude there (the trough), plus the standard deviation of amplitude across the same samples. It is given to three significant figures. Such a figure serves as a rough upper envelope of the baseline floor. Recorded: 353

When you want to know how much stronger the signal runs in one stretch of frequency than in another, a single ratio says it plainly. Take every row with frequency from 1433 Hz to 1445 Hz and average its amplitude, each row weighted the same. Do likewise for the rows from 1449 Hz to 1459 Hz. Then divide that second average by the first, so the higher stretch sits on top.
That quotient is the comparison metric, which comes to 1.01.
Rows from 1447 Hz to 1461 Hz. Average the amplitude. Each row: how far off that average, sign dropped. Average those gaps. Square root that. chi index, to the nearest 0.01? 1.72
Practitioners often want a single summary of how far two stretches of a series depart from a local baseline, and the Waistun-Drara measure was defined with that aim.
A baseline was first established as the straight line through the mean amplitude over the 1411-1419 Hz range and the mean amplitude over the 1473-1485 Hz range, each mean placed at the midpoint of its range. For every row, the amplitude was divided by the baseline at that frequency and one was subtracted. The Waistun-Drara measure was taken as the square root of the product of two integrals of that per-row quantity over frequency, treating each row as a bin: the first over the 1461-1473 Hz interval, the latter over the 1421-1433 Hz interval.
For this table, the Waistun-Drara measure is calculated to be 0.037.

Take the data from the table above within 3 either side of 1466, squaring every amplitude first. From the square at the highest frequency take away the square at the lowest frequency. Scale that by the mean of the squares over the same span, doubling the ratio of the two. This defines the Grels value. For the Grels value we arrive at -0.08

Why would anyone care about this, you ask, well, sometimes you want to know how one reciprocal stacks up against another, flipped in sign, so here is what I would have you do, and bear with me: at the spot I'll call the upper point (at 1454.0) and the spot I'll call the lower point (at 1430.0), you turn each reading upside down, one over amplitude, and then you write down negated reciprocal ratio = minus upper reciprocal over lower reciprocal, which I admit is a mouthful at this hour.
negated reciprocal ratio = -1.01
